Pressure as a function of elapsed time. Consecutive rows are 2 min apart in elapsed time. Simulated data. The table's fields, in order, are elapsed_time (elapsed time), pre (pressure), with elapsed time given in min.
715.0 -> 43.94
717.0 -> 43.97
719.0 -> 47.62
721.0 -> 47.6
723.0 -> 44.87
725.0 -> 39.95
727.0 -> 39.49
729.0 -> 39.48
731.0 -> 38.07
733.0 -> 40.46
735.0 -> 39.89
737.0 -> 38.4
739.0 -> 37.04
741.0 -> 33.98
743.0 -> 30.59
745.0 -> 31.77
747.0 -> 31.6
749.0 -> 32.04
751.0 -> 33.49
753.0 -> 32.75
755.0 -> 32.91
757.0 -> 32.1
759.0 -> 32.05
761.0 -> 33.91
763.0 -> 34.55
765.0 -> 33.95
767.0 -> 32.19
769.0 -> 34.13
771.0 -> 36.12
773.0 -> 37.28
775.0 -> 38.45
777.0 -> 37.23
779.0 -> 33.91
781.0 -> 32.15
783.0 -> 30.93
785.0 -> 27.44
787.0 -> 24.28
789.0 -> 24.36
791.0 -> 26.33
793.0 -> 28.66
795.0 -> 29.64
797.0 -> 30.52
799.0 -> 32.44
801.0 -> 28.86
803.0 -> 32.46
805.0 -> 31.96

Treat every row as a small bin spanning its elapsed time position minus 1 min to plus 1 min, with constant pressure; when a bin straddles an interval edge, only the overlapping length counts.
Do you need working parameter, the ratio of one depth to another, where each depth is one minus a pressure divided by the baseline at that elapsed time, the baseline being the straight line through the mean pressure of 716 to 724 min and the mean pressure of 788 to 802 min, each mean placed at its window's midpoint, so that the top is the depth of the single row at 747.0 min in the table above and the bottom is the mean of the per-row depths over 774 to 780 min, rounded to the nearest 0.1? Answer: -1.8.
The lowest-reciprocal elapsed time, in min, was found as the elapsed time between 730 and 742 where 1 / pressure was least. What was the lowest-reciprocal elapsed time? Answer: 733.0 min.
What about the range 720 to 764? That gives 721.0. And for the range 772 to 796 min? 775.0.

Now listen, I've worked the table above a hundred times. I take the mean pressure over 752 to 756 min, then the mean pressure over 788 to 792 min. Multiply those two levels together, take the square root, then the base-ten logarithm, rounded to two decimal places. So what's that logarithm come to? 1.46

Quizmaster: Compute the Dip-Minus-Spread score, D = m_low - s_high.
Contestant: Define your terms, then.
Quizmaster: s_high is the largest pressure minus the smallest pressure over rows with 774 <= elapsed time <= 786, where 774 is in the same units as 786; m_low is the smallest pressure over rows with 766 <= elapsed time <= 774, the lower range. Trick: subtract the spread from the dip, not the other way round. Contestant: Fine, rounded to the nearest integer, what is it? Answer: 21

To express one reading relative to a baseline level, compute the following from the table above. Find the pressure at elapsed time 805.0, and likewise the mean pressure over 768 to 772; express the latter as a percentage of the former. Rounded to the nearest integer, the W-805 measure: 110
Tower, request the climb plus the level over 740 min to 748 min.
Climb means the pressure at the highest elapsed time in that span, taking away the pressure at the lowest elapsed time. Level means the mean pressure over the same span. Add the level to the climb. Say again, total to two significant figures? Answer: 30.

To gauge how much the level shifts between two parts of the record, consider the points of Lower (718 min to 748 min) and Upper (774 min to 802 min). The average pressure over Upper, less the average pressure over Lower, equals -8.3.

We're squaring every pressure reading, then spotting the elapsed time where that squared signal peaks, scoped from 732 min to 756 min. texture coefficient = 733.0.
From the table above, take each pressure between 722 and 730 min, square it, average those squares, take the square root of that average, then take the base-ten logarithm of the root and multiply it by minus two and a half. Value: -4.03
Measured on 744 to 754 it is -3.77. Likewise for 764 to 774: -3.85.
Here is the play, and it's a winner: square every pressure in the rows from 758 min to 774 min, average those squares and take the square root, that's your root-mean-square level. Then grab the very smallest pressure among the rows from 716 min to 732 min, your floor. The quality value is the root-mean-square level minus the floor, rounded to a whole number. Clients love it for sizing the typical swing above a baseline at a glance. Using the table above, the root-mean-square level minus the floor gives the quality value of -4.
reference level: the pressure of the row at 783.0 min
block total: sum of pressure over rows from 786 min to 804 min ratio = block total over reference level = 8.3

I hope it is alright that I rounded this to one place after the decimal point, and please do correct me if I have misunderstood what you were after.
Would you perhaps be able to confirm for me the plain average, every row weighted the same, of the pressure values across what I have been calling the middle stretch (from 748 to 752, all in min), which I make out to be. 32.8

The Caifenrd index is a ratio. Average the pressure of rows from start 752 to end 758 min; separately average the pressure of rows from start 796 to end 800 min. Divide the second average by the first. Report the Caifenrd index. 0.97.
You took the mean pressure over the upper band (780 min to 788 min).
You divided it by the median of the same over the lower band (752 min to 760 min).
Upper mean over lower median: 0.89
